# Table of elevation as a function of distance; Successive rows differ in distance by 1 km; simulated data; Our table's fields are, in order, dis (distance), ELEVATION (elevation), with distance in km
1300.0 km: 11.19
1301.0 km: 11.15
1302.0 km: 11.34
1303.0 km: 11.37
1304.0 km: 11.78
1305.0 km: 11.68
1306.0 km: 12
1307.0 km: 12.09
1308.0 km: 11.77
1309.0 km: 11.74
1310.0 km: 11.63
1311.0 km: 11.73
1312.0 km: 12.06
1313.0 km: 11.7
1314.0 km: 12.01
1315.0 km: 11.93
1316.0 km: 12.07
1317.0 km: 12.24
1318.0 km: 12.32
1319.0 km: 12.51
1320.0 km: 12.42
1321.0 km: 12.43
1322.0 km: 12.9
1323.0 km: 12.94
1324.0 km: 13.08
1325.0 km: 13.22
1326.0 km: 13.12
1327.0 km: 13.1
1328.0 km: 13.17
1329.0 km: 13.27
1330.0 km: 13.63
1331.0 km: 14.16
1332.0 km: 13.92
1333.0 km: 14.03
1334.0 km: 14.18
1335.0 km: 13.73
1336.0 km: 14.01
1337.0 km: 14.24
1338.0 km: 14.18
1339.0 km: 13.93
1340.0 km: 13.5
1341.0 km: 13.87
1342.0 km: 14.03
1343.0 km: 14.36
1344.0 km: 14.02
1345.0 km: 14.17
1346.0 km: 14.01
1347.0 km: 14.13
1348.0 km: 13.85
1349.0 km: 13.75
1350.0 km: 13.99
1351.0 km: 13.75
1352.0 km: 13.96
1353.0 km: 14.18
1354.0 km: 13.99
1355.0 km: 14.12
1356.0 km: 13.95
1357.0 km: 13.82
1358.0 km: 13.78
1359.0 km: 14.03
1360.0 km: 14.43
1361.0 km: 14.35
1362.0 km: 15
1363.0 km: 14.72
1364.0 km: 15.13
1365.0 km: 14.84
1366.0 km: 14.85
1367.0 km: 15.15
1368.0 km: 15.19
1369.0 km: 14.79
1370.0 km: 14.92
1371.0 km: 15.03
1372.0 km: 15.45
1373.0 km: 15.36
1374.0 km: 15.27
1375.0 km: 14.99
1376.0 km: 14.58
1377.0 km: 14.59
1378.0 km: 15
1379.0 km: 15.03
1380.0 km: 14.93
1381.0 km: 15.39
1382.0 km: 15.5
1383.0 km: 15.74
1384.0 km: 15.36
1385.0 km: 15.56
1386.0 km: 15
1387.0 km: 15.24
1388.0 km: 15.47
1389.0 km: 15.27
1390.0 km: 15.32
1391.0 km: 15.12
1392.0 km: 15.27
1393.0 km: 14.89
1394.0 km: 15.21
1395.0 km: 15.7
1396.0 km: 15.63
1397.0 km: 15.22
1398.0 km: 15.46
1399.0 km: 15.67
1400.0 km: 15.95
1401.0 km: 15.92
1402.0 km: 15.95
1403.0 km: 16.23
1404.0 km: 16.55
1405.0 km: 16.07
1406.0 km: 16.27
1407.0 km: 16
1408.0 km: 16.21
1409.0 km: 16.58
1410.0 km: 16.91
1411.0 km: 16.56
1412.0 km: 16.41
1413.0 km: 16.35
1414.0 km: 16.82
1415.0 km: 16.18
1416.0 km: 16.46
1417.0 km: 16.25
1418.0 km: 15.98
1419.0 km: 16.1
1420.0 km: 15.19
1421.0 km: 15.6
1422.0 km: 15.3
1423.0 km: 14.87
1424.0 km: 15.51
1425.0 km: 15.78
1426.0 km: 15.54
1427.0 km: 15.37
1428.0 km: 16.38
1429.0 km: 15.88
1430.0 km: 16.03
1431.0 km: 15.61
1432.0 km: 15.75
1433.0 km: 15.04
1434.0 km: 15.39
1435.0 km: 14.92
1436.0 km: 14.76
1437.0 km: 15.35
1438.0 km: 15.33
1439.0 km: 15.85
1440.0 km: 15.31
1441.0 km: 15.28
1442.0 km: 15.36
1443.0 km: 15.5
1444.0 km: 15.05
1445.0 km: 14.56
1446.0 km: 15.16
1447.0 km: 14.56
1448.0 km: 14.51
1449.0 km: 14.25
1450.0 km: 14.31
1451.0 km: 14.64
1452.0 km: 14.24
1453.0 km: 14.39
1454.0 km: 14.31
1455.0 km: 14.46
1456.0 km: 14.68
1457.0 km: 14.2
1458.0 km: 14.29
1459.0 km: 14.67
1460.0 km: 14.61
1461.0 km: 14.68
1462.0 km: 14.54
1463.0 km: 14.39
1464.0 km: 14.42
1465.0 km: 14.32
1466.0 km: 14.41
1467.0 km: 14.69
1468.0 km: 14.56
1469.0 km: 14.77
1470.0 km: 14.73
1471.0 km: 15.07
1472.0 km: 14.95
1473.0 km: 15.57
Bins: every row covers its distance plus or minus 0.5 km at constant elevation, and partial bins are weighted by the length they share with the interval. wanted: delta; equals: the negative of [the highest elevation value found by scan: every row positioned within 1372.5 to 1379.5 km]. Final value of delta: -15.4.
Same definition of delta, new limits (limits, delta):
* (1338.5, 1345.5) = -14.4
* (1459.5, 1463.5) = -14.7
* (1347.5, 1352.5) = -14.0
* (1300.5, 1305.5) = -11.8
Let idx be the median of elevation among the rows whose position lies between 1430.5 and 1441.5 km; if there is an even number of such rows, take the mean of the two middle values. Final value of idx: 15.3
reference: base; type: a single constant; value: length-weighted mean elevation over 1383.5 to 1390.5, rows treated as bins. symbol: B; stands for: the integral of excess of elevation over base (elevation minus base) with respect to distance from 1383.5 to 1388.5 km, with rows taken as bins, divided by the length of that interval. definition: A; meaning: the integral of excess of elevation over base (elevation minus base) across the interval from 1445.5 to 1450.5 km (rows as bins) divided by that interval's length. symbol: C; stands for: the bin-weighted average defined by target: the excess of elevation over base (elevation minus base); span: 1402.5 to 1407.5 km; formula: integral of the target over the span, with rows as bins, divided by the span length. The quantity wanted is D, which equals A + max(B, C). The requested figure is 0.15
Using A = -0.8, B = 0.0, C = 0.9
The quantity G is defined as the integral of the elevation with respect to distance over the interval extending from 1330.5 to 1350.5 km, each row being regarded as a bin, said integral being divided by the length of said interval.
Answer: 14.0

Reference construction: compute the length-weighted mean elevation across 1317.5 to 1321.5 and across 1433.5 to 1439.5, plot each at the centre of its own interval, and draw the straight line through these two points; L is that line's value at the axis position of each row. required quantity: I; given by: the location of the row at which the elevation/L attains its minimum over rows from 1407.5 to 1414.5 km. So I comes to 1408.0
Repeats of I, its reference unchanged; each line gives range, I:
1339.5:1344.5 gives 1340.0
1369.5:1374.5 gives 1370.0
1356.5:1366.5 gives 1358.0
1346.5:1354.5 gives 1351.0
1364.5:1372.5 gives 1369.0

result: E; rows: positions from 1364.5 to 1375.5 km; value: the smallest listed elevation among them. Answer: 14.79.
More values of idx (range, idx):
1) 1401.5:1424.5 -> 16.2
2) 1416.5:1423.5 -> 15.6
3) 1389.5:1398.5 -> 15.3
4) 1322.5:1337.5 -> 13.6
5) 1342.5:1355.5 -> 14.0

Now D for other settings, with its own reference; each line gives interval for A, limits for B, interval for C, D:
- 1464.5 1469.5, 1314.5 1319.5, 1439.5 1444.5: -0.78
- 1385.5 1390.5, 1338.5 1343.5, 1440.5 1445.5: -0.22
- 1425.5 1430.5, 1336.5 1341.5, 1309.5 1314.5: -0.85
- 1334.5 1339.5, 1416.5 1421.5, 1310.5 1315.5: -0.79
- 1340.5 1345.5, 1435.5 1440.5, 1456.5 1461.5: -1.22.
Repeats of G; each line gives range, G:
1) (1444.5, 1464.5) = 14.5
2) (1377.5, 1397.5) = 15.3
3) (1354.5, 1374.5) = 14.7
